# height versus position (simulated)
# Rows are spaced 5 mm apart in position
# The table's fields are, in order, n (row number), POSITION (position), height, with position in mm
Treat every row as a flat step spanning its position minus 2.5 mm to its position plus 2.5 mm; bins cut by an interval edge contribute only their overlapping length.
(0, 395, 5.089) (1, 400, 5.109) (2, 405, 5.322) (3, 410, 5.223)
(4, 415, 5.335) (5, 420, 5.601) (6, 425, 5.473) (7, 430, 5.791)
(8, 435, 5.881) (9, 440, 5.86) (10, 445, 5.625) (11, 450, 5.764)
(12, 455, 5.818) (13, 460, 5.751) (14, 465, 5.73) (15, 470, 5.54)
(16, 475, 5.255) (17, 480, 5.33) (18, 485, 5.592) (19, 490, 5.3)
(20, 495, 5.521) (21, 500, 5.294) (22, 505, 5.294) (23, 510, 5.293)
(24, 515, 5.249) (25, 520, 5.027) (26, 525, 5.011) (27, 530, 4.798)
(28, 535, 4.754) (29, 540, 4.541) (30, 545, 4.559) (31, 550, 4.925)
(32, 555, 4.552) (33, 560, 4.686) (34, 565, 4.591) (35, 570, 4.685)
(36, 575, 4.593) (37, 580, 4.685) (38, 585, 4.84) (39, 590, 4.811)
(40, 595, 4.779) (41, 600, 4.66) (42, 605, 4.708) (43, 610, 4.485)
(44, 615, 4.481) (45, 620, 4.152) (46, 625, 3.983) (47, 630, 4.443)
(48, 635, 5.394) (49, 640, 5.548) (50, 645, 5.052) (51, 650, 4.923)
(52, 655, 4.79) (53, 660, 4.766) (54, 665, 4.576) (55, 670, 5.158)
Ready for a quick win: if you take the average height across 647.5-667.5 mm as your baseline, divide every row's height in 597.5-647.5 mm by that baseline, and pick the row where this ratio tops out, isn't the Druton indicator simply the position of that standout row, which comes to 640 mm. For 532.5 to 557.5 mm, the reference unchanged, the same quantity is 550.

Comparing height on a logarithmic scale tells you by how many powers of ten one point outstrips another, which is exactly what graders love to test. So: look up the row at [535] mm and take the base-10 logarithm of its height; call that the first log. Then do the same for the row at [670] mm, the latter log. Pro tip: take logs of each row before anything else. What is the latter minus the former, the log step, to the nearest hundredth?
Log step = 0.04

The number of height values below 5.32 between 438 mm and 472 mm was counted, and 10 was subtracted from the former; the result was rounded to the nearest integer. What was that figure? -10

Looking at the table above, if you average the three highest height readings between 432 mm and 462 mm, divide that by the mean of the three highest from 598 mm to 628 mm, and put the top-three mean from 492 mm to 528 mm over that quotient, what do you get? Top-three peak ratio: 4.24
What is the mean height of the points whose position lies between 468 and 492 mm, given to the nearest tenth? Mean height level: 5.4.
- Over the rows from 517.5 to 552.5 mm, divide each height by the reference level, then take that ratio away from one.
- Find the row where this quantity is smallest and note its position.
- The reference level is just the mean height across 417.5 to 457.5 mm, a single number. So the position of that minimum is 520 mm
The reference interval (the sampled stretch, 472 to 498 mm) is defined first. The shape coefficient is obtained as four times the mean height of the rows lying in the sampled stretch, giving 21.6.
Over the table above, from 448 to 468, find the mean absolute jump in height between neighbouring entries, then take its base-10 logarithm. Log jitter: -1.3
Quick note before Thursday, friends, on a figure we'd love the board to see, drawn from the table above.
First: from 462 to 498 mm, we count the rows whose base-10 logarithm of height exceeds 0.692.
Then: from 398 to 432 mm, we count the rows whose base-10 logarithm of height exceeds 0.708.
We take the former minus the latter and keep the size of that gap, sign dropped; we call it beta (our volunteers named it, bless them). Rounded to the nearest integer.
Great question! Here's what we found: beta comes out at 0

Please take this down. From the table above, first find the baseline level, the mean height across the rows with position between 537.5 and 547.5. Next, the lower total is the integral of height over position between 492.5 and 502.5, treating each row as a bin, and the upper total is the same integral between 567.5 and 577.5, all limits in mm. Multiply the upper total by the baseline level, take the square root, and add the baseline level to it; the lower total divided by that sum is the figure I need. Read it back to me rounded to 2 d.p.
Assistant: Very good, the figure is 2.83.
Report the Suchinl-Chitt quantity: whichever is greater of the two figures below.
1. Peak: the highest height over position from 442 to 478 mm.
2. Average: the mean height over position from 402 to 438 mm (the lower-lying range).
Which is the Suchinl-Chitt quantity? 5.82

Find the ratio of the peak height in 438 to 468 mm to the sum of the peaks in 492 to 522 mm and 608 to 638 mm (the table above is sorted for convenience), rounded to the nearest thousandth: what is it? 0.537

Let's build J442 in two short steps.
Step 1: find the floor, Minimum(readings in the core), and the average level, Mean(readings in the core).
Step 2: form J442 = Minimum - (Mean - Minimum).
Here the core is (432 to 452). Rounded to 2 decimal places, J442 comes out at 5.47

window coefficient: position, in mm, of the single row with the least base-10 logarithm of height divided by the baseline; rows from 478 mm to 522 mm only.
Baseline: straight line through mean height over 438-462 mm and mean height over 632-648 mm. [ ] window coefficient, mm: 520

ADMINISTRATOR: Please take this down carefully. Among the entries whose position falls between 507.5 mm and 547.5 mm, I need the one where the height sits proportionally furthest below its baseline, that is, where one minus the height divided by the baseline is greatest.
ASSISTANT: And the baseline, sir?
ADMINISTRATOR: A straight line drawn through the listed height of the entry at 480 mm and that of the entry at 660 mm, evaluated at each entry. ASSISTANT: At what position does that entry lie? 540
